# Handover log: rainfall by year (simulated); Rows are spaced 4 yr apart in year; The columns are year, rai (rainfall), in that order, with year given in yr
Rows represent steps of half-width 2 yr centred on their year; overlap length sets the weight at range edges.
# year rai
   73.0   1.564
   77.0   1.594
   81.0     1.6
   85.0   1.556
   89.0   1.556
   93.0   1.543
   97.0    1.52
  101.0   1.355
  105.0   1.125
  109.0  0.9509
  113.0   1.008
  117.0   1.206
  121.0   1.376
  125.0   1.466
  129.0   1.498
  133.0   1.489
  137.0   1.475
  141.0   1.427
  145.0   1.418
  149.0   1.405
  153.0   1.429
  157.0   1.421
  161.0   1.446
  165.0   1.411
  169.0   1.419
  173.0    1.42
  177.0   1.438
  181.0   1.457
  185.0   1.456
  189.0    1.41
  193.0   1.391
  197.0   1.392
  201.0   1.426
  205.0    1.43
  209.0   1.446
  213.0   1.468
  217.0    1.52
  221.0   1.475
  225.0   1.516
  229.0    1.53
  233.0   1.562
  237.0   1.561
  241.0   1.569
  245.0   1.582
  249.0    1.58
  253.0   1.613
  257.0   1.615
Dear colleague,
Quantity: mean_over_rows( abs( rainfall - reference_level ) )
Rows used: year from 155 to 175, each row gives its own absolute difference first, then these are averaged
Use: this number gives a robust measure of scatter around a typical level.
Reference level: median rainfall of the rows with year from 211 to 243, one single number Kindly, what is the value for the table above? 0.102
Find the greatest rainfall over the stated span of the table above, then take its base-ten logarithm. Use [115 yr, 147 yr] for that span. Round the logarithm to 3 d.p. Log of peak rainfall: 0.176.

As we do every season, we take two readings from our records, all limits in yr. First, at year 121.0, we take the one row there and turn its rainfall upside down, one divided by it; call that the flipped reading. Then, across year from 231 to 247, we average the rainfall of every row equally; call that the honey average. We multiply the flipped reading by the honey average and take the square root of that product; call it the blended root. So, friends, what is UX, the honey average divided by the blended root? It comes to 1.47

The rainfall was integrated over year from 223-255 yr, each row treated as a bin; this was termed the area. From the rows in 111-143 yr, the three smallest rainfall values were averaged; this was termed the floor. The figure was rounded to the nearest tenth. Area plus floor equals 51.2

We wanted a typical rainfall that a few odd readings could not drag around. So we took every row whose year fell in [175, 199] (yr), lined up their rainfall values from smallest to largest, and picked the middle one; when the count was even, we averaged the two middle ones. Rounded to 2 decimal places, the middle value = 1.42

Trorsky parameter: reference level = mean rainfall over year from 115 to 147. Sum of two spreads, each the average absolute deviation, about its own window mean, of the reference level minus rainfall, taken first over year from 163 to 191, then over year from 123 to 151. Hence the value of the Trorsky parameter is 0.049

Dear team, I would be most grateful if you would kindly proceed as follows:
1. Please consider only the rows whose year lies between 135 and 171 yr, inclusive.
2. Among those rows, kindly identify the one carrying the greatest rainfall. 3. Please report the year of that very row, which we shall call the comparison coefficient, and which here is 137.0 yr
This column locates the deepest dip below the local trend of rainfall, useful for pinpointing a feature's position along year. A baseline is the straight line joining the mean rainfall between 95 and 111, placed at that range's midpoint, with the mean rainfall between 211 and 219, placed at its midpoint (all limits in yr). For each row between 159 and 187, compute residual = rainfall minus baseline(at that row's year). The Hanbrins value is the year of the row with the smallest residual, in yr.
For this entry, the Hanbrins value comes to 173.0 yr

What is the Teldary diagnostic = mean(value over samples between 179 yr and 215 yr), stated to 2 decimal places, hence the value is 1.43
